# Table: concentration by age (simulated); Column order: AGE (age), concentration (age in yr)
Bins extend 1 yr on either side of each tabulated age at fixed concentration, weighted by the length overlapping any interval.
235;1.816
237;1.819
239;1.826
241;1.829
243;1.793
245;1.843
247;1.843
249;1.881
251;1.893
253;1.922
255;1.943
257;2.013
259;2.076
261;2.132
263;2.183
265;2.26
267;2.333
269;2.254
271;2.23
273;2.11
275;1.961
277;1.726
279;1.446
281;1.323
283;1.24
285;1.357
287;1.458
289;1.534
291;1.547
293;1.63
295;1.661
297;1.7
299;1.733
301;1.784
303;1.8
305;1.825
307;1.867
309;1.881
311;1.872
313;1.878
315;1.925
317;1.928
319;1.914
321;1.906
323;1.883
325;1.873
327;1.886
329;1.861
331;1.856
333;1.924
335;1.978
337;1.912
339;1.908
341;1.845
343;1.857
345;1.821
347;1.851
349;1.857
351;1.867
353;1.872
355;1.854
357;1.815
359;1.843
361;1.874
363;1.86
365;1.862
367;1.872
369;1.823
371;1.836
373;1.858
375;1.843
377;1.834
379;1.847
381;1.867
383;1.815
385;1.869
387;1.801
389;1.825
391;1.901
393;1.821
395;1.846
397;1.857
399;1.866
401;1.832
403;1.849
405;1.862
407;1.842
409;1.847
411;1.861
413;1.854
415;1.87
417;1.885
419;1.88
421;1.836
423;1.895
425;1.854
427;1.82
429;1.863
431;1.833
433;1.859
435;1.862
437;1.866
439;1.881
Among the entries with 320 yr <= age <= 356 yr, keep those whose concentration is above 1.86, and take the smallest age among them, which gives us 321 yr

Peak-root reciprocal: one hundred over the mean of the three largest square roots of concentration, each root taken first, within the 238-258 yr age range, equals 71.4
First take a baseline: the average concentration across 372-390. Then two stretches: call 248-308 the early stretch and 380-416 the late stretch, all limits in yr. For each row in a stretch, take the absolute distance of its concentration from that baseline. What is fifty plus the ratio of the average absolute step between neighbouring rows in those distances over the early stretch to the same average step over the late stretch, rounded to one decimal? 54.4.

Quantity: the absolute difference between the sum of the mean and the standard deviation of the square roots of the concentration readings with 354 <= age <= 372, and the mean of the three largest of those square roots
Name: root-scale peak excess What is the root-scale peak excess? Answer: 0.000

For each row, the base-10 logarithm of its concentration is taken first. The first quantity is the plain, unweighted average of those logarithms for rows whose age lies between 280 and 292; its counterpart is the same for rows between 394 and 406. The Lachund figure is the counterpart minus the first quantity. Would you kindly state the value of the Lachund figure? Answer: 0.120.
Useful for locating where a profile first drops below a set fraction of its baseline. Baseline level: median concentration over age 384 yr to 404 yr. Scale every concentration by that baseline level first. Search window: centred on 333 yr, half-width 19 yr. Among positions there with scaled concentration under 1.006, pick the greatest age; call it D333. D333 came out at 349 yr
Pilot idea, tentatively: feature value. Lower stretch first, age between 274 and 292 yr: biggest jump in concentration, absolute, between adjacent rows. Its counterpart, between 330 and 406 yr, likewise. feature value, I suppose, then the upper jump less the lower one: -0.20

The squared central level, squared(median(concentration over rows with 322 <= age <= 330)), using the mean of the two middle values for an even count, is 3.53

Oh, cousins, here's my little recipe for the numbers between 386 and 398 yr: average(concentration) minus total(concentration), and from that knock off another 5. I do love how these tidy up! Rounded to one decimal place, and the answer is -14.2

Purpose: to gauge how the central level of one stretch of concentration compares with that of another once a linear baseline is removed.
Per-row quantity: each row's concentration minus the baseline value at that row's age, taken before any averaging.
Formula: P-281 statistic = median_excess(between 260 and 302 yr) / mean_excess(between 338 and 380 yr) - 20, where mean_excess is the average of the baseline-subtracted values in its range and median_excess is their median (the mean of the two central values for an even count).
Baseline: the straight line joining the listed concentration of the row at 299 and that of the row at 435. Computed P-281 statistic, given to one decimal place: -20.0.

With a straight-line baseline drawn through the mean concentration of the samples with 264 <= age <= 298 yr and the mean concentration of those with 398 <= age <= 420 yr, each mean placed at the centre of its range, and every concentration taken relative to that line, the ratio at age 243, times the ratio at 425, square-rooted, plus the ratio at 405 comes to 2.02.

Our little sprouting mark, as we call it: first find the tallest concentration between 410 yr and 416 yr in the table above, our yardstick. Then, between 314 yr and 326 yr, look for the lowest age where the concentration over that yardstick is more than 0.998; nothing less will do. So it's 315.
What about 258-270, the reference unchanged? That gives 259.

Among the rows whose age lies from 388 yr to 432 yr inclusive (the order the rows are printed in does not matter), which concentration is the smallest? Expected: 1.82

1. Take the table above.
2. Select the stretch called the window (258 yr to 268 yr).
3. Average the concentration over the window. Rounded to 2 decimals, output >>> 2.20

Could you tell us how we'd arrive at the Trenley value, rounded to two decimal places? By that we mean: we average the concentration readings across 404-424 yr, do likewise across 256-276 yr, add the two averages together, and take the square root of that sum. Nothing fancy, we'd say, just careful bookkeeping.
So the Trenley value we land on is 2.00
